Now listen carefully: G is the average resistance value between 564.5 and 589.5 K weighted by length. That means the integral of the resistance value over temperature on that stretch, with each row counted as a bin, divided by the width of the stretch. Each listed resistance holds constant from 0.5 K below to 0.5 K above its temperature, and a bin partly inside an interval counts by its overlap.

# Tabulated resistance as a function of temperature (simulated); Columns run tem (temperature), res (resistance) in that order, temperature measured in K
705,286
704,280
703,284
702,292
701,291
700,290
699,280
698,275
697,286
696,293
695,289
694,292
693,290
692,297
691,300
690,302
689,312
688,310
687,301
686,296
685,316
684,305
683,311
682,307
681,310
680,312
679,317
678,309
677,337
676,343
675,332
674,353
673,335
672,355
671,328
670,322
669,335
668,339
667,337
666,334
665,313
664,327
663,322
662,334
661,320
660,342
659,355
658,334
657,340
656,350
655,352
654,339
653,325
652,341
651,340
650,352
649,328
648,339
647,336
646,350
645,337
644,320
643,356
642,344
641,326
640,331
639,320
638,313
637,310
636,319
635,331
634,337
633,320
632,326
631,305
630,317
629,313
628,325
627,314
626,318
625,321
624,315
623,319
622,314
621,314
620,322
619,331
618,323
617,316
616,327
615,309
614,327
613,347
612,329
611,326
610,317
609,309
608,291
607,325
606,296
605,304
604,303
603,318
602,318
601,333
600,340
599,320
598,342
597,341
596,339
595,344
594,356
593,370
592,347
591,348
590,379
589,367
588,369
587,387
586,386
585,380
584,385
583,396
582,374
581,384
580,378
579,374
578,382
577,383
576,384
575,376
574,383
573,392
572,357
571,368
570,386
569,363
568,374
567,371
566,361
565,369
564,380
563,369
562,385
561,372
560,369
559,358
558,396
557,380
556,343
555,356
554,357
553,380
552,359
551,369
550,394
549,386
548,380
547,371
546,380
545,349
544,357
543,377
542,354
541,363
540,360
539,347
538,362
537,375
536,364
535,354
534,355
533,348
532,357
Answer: 377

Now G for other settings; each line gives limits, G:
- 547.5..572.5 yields 371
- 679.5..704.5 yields 297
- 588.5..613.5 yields 332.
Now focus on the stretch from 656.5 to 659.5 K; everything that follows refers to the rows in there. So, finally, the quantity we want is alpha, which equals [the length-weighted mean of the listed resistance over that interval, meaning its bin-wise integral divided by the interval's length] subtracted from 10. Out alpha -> -333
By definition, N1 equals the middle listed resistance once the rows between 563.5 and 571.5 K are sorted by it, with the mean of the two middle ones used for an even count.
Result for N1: 370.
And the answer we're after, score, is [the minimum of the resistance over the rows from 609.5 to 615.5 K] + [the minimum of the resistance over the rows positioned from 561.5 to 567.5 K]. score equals 670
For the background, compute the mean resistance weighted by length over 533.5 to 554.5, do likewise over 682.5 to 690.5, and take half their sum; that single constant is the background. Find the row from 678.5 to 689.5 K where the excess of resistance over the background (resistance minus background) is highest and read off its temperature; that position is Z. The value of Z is 679 K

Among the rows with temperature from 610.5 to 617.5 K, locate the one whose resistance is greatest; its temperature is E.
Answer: 613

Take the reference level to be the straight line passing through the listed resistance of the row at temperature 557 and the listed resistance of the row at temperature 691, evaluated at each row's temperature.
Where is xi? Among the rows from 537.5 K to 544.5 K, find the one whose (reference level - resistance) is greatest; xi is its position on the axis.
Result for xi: 539 K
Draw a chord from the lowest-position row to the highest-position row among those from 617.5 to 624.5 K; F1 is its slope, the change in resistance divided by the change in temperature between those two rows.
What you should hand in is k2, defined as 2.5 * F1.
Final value -3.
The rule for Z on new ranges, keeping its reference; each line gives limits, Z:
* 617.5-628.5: 619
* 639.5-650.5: 643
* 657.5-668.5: 659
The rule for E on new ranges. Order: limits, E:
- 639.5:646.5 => 643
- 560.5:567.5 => 562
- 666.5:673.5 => 672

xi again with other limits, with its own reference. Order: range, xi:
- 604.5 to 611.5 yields 608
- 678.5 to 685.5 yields 684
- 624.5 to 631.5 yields 631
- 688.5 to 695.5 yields 693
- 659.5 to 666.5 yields 665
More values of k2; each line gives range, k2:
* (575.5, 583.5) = 4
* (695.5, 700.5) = -2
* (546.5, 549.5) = 19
